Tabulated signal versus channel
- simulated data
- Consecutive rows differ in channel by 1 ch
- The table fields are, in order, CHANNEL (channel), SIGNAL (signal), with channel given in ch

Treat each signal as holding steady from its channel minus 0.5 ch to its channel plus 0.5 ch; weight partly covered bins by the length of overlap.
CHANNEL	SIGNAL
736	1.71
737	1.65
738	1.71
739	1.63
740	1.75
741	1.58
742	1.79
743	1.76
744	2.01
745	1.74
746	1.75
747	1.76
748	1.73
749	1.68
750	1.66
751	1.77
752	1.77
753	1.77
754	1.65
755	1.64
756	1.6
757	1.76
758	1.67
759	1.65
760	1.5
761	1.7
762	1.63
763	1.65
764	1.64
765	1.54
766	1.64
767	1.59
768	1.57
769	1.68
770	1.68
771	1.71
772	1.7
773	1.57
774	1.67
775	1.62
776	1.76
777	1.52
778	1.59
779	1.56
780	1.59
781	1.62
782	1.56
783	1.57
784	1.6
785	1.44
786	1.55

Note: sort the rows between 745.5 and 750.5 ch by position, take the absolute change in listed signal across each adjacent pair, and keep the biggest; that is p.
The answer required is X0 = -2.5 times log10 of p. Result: 3.3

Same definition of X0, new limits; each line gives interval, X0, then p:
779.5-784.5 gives 3.1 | 0.060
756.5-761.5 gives 1.7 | 0.200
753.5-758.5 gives 2.0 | 0.160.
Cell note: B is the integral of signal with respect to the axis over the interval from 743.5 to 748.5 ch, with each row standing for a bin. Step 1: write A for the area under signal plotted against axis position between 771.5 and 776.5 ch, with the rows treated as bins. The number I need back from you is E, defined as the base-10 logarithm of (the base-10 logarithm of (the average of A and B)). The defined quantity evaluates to -0.028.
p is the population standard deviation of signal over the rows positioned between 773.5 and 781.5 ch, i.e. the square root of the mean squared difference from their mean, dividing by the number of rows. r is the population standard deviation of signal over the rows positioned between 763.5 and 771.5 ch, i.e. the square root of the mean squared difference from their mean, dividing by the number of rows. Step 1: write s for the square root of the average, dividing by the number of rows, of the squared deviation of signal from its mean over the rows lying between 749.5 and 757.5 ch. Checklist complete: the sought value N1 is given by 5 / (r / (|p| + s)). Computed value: 12.1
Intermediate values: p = 0.068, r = 0.056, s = 0.0670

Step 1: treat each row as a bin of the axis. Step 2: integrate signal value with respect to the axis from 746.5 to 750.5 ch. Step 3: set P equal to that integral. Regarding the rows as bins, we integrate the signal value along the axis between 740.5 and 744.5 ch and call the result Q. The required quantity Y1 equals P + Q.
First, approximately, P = 7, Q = 7.1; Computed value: 14.0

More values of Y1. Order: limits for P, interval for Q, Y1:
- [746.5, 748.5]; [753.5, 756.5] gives 8.4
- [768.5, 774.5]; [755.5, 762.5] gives 21.5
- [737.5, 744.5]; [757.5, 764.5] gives 23.7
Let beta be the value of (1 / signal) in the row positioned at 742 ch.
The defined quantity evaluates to 0.559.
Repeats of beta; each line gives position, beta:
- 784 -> 0.625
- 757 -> 0.568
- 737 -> 0.606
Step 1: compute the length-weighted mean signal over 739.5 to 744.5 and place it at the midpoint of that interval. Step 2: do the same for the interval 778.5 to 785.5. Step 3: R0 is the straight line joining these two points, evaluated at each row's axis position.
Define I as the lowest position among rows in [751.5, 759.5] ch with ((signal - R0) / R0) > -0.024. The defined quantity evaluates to 752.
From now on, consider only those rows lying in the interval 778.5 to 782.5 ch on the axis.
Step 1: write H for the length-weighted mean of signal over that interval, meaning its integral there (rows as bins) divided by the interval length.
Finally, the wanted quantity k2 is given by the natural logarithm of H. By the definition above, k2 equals 0.459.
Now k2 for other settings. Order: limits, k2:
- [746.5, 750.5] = 0.535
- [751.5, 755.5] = 0.535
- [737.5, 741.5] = 0.511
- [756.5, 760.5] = 0.498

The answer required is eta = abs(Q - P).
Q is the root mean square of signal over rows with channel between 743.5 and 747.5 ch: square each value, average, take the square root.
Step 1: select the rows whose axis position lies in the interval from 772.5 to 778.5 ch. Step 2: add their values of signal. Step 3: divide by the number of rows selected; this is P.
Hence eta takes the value 0.197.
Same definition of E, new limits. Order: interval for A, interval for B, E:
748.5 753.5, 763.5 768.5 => -0.036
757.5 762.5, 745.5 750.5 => -0.035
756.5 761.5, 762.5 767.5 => -0.040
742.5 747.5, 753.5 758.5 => -0.028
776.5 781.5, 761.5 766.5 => -0.045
